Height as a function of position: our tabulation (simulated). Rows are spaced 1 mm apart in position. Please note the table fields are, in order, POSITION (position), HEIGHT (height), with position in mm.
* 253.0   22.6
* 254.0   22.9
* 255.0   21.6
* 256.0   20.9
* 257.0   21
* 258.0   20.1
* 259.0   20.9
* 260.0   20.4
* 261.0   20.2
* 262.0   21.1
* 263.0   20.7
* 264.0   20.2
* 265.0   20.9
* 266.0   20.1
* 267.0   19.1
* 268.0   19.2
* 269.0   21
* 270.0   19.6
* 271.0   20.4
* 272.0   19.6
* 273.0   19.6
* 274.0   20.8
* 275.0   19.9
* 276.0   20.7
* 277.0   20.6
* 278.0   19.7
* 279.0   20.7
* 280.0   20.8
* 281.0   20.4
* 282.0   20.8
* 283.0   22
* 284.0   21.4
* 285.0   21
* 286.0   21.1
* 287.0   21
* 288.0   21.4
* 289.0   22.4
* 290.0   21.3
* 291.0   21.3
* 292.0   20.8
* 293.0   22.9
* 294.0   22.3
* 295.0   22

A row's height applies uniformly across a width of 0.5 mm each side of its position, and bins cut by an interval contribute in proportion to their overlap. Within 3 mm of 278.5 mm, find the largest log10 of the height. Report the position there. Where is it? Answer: 280.0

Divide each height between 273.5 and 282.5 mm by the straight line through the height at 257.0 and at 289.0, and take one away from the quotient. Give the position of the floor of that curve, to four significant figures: 278.0 mm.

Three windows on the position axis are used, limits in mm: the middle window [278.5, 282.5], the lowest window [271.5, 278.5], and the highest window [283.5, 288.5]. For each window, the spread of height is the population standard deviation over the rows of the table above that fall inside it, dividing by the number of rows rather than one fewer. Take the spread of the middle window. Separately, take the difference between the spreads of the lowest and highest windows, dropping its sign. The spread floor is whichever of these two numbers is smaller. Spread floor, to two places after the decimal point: 0.16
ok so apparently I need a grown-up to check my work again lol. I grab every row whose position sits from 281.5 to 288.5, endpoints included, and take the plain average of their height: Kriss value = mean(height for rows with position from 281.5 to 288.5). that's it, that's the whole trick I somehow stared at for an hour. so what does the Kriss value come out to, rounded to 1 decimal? 21.2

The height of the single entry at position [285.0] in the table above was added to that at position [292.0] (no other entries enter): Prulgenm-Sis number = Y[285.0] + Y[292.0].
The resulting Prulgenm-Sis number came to 41.8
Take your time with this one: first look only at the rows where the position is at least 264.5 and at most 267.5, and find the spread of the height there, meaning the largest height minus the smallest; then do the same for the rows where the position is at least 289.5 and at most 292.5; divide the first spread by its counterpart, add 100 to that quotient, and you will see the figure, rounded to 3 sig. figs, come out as 104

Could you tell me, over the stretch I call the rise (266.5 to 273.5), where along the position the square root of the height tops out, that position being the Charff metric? 269.0 mm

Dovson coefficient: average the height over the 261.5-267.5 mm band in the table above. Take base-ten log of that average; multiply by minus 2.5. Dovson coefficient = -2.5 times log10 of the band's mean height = -3.27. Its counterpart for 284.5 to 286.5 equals -3.31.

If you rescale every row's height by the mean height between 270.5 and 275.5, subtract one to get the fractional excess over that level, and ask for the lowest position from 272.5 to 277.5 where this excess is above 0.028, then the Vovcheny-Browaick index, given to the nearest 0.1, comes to 274.0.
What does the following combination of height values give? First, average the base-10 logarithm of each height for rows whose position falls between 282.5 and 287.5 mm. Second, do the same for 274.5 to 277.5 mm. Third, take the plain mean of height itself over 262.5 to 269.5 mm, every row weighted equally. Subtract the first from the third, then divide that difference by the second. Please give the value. 14.4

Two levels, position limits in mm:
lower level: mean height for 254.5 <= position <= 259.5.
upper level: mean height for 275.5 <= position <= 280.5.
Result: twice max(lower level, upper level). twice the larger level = 41.8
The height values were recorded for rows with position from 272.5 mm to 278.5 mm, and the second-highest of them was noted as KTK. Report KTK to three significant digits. 20.7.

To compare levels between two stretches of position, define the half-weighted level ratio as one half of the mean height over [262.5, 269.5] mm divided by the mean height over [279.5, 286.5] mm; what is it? 0.479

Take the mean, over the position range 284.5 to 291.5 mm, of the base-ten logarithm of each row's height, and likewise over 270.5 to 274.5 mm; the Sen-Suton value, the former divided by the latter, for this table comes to 1.02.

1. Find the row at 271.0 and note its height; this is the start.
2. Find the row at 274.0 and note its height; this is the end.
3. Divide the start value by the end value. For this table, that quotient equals 0.98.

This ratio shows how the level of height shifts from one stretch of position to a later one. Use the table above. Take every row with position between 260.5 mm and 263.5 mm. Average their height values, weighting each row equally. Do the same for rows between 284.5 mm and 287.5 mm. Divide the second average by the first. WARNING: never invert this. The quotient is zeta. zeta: 1.018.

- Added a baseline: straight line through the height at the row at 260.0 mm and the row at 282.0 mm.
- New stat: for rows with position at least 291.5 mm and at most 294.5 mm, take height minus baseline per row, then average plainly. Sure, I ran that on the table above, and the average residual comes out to 1.0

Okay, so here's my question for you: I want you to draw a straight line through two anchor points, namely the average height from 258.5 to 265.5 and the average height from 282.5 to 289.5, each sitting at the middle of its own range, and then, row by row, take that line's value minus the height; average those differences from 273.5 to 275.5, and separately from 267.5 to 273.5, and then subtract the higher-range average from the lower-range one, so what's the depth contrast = 0.3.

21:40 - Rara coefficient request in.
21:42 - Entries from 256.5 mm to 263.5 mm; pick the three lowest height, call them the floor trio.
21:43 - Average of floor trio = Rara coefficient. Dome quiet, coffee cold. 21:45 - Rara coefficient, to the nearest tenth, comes 20.2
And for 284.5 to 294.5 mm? 20.9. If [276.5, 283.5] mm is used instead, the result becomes 20.2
